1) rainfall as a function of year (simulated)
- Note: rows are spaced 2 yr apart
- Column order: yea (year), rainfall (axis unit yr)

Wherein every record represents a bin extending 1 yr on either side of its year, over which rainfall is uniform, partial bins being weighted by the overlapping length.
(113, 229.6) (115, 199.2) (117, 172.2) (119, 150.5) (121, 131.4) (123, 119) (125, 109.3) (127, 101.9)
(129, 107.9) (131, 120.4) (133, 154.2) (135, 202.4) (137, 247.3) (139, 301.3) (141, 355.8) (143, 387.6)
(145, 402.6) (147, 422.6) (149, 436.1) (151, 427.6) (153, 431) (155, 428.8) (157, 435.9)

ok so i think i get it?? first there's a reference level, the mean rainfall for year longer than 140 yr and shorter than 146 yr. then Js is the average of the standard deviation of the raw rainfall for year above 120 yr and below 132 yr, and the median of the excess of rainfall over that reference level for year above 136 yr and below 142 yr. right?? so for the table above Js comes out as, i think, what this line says -35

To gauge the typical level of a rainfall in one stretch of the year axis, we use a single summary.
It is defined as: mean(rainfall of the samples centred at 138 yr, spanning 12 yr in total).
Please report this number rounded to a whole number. 275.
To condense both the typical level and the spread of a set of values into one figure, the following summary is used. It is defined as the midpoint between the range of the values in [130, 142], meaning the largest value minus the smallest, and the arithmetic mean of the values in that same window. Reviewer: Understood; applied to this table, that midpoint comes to 233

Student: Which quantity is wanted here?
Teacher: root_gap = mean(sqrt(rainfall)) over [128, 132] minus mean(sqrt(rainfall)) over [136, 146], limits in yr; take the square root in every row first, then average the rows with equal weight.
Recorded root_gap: -7.7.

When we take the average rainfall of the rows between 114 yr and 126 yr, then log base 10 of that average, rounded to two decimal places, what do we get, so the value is 2.17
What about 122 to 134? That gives 2.07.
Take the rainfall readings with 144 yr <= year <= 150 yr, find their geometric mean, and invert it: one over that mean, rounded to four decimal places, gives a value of 0.0024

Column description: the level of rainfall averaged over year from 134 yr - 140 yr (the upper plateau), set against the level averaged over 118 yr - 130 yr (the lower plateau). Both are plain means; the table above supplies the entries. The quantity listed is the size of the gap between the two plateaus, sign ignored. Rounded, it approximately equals 130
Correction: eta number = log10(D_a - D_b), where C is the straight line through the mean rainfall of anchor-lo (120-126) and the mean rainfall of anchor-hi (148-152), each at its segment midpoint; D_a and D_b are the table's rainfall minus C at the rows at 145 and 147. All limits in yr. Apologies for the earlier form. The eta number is 0.49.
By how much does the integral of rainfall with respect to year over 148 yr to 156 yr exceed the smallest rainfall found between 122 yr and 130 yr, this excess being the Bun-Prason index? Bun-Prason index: 3345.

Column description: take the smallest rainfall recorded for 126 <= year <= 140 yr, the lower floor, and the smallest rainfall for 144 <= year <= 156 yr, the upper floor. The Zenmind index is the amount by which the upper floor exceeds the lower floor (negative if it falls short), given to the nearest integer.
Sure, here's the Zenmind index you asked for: 301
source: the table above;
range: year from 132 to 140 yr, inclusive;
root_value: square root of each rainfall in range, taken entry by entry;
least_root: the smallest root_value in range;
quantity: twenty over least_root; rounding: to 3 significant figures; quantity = 1.61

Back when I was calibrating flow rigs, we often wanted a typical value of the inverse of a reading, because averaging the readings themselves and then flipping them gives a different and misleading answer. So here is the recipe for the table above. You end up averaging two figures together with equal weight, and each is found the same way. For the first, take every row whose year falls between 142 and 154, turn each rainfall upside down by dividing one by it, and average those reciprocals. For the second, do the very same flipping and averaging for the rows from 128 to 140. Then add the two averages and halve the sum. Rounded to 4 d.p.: 0.0042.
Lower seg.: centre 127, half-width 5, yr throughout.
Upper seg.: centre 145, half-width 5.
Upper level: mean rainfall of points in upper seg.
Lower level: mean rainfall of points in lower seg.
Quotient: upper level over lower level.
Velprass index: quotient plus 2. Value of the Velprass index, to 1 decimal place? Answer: 5.6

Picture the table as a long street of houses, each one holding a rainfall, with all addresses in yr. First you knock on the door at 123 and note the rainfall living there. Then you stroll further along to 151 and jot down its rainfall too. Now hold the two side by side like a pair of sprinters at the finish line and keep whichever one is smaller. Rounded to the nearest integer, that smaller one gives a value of 119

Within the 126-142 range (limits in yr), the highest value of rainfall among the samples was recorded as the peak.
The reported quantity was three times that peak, 1067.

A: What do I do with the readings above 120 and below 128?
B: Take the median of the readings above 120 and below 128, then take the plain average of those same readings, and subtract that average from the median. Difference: -1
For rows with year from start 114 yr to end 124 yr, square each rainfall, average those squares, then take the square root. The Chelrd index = 157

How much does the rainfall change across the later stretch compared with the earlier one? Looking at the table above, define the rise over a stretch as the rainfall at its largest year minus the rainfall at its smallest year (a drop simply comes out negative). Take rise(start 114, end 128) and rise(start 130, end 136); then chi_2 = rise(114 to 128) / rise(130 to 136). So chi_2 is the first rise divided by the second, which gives -1.2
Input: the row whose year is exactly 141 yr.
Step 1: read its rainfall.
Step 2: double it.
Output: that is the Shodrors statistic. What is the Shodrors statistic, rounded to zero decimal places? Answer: 712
